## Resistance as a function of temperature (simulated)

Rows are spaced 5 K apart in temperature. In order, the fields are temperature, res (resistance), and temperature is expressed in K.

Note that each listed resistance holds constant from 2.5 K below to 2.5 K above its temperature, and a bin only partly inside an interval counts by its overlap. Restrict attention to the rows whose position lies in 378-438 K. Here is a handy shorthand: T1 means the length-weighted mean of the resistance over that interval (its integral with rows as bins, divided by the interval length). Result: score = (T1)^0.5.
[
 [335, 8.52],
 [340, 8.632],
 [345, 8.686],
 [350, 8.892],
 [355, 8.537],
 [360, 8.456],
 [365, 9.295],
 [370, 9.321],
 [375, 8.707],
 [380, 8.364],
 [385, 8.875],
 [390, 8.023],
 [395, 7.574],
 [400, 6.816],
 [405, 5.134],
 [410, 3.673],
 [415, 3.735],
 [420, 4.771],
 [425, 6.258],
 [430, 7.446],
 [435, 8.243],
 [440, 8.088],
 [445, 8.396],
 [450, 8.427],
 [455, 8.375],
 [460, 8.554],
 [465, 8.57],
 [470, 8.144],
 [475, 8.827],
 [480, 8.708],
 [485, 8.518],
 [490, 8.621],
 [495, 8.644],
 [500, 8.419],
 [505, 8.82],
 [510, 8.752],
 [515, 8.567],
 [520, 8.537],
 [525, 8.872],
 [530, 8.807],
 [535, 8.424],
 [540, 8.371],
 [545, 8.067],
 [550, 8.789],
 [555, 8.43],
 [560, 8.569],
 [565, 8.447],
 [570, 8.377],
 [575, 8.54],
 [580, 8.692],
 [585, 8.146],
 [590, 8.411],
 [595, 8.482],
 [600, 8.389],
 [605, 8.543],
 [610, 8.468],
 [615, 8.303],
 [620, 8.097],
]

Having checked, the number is 2.56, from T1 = 6.6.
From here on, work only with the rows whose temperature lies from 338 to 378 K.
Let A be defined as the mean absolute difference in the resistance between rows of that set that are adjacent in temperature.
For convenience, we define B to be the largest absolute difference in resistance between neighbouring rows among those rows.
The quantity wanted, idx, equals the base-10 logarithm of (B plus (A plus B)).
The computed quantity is 0.30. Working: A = 0.31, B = 0.84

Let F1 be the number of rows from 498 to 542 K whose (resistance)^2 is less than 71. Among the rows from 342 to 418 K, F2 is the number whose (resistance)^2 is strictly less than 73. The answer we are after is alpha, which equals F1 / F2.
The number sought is 0.3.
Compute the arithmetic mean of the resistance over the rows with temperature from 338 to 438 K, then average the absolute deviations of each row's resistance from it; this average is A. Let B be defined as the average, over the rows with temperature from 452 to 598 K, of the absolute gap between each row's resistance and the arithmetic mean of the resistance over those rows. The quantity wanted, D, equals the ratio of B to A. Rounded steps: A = 1.45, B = 0.161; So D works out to 0.11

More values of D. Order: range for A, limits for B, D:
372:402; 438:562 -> 0.30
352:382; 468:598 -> 0.48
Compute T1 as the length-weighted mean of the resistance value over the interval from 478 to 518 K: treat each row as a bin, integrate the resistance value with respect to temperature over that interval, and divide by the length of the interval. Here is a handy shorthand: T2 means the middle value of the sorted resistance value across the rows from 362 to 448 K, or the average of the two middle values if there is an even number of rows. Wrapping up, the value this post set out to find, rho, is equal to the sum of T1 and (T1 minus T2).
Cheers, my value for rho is 9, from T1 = 8.6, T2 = 8.02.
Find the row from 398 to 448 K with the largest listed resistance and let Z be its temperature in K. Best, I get 445 K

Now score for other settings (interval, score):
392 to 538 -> 2.78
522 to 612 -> 2.91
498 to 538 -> 2.94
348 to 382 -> 2.97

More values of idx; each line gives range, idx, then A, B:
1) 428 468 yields 0.26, 0.22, 0.80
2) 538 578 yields 0.23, 0.27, 0.72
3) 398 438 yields 0.65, 1.10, 1.68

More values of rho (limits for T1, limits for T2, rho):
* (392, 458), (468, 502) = 5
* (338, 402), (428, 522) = 8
